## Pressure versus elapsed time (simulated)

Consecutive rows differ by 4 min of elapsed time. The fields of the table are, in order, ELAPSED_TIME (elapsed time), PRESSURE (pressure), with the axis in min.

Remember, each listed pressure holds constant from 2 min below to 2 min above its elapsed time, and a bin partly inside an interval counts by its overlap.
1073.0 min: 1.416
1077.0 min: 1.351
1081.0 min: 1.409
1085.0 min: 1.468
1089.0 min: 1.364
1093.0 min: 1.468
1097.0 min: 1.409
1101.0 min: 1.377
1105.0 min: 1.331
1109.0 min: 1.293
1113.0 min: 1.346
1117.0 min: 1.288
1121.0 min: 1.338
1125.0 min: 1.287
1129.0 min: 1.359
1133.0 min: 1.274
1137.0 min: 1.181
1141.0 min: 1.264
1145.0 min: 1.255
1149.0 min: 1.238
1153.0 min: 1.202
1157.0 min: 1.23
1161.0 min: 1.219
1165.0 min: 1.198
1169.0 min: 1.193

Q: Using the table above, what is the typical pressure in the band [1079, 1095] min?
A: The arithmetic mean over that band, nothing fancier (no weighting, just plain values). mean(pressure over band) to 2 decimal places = 1.43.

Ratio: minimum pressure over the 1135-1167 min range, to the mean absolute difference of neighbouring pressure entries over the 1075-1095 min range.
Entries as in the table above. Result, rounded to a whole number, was 15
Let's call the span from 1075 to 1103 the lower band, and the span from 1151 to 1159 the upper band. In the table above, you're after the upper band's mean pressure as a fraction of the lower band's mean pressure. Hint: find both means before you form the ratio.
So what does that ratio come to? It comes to 0.86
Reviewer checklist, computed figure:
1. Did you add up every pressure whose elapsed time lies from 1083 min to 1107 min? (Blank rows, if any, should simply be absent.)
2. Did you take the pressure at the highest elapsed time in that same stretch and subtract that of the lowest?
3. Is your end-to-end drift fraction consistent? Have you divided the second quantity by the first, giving -0.016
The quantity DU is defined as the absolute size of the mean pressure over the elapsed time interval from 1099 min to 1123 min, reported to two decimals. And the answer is 1.33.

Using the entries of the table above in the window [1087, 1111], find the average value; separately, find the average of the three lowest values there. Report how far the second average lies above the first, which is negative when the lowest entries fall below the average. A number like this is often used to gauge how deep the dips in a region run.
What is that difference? -0.044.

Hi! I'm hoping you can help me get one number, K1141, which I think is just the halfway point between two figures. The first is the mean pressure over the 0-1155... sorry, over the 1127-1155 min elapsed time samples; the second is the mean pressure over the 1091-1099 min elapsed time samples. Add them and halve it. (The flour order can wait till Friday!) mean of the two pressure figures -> 1.35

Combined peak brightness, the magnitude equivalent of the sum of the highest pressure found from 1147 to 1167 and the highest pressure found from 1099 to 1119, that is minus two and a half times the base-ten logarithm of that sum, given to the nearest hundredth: -1.04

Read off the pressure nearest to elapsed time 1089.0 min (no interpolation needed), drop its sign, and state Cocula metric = 1.36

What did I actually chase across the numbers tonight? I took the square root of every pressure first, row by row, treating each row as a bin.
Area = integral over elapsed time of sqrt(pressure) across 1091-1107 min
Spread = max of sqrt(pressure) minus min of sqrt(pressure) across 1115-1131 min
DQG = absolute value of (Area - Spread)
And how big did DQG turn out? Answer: 18.9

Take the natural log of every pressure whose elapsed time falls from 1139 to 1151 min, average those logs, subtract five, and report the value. -4.78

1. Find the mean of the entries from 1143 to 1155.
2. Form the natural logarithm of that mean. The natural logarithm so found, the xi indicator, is 0.208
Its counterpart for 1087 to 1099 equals 0.346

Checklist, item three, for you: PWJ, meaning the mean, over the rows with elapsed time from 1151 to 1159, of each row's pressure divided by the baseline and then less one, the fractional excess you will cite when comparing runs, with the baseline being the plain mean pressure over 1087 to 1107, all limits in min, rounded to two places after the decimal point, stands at -0.13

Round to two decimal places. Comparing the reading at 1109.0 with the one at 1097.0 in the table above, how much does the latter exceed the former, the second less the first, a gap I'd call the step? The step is 0.12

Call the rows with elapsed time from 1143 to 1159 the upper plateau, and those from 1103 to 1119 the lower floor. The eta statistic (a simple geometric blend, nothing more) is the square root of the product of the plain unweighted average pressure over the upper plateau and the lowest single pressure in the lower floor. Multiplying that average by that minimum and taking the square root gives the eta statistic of 1.26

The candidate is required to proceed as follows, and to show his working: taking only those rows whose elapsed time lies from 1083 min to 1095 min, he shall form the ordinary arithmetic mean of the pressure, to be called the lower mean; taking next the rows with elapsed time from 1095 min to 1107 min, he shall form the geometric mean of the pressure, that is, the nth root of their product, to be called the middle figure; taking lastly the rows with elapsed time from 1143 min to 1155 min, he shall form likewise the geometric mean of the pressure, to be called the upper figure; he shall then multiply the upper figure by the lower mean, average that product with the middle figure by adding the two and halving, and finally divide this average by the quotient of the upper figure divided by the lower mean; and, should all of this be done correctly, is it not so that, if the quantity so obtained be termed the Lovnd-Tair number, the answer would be 1.83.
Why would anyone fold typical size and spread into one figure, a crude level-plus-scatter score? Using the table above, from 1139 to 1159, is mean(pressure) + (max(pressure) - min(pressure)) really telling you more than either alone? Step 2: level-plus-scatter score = 1.30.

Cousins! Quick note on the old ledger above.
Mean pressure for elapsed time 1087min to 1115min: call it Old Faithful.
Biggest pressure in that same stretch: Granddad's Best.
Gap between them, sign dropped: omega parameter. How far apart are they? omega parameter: 0.10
